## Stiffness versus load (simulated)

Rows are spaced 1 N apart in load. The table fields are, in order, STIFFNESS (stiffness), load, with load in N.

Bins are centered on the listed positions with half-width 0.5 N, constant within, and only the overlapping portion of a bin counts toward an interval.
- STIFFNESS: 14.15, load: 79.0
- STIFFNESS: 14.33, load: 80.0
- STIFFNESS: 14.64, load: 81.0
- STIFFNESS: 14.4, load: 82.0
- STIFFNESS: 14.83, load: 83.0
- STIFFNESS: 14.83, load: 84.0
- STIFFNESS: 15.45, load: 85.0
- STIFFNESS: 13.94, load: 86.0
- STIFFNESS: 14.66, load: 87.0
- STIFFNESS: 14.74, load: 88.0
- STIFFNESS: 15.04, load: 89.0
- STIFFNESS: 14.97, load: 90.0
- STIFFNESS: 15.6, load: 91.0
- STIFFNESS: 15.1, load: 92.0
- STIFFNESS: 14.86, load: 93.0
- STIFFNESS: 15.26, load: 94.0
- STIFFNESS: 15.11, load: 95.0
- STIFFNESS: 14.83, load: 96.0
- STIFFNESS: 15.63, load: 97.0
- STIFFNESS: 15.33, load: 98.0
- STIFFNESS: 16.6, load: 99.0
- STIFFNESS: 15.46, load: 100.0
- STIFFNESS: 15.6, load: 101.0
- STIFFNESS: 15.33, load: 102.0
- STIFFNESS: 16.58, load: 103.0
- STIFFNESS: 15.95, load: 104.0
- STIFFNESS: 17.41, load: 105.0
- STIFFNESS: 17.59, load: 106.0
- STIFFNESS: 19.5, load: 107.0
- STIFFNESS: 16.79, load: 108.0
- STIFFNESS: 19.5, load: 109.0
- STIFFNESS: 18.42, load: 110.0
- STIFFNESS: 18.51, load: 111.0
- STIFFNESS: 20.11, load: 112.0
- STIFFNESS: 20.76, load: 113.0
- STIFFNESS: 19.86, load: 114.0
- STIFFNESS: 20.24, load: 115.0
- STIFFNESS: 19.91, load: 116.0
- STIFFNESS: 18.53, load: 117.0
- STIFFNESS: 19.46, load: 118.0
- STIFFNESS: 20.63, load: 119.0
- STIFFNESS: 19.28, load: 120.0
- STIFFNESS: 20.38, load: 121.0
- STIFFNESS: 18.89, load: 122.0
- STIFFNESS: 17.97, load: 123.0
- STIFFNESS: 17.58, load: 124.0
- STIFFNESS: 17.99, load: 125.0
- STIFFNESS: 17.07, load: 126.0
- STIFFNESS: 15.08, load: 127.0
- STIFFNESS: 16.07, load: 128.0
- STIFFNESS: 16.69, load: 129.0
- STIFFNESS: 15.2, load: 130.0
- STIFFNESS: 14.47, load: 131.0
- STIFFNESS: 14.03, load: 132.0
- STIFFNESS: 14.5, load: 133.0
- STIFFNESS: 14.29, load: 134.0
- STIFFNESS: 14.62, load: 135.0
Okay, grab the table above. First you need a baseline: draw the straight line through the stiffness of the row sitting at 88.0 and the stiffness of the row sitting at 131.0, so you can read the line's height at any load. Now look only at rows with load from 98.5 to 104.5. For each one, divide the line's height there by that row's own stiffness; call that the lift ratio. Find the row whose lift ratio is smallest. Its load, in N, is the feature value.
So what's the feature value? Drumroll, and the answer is 103.0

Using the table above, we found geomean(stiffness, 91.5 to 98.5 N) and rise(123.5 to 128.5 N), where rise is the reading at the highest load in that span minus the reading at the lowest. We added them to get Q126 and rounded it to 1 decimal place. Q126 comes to 13.6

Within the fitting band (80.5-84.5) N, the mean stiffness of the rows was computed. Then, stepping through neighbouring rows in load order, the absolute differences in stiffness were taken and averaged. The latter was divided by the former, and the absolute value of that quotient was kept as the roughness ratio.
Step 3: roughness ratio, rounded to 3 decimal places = 0.015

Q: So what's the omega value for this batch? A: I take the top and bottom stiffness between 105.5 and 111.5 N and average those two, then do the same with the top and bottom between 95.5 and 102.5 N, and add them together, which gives 33.9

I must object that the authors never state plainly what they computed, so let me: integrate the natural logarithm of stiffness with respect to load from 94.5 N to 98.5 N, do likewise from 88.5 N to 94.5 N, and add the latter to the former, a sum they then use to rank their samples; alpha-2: 27.2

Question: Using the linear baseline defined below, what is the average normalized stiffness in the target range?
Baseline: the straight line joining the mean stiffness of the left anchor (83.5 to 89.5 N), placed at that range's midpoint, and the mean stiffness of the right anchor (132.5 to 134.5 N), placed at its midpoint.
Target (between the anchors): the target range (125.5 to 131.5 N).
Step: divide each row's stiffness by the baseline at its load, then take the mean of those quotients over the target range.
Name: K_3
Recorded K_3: 1.1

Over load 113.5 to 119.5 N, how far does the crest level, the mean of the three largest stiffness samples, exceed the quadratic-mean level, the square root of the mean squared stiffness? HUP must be 0.48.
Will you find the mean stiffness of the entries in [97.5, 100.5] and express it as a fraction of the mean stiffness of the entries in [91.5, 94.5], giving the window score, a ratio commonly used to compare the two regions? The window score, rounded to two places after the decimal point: 1.05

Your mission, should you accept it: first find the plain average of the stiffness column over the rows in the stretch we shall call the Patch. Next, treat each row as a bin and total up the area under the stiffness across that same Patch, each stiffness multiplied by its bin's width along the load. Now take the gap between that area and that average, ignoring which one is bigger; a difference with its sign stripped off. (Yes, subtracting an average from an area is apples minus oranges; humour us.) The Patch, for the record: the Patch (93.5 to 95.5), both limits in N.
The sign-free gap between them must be 15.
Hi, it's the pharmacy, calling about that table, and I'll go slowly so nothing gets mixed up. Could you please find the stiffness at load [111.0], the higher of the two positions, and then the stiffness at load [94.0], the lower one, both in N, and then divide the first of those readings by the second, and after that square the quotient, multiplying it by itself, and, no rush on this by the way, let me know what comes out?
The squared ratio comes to 1.47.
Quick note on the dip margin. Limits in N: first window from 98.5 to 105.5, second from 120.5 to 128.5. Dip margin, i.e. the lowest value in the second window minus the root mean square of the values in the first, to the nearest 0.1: -1.1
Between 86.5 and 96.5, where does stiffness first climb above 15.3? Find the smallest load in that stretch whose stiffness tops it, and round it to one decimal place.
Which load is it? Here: 91.0 N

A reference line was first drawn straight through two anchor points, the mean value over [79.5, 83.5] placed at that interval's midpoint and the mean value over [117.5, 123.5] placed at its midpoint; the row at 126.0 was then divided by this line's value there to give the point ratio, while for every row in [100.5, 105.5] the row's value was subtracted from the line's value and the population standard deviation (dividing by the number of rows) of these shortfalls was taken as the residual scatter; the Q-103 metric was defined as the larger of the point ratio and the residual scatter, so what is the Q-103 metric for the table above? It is 0.85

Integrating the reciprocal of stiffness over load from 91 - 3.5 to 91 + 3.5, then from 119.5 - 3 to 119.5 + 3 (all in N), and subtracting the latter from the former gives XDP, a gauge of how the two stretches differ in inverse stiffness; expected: 0.16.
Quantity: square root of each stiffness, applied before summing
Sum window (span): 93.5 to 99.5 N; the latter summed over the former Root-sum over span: 23.6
